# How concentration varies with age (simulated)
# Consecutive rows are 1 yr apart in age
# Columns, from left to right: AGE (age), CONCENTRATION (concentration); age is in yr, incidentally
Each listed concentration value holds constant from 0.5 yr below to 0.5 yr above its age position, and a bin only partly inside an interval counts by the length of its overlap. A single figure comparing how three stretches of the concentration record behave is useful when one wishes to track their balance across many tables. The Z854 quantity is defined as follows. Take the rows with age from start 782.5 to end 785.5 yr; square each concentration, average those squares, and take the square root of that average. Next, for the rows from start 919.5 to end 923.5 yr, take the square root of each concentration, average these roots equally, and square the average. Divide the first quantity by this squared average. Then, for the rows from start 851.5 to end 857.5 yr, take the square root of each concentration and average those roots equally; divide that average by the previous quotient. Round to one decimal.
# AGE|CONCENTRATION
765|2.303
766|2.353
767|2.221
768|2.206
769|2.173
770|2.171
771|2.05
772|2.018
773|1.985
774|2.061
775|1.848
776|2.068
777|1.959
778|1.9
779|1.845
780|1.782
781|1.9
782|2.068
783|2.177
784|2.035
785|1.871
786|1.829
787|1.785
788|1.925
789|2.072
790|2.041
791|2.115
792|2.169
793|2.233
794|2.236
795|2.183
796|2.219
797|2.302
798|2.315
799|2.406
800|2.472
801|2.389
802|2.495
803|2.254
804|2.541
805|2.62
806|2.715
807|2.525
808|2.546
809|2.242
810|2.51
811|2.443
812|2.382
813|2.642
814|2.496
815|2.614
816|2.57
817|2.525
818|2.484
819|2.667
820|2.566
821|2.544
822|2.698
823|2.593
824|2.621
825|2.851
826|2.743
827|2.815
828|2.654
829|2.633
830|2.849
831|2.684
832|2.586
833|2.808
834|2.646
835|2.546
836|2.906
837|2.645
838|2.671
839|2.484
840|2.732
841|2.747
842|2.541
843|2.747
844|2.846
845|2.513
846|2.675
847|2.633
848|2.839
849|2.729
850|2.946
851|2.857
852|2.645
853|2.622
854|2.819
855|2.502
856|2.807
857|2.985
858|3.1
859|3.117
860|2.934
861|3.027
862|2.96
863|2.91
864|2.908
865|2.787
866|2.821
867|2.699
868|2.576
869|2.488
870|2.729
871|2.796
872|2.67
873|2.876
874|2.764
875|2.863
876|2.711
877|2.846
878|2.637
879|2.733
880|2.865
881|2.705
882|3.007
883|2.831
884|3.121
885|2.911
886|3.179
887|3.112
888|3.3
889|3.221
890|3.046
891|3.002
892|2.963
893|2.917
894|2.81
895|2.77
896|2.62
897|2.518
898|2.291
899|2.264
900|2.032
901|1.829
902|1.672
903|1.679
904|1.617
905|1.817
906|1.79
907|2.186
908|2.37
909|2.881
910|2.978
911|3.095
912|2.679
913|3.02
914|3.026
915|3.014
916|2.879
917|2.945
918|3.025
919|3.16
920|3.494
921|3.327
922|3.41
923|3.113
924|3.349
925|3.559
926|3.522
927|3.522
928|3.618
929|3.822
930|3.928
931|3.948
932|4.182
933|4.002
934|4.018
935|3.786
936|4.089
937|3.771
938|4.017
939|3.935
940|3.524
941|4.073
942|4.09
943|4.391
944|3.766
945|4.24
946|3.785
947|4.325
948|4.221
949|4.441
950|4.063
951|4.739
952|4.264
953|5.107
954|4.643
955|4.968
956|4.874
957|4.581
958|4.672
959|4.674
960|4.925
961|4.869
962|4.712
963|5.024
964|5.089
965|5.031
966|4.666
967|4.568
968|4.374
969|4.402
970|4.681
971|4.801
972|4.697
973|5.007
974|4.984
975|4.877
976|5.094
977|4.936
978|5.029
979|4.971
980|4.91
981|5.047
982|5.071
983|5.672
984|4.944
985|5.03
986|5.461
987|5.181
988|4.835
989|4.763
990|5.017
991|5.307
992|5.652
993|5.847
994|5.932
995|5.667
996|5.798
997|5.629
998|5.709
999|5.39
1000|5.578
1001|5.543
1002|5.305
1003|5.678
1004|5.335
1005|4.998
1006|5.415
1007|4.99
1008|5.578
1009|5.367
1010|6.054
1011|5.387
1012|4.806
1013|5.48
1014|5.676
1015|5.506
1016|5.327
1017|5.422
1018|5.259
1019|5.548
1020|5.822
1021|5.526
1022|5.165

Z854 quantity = 2.7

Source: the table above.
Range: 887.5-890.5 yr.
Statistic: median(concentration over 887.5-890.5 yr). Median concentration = 3.2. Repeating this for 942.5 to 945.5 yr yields 4.2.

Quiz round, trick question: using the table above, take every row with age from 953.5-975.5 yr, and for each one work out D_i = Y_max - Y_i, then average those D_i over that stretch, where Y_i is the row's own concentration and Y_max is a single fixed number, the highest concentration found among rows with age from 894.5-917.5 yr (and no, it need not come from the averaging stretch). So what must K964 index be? -1.7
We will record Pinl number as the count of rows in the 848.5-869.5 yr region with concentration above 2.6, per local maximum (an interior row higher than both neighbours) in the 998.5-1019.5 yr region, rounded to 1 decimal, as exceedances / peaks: 2.6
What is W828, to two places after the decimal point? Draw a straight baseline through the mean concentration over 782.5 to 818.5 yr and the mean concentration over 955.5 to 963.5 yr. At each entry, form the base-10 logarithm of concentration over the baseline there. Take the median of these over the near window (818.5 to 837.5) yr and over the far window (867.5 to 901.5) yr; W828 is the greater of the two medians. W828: -0.01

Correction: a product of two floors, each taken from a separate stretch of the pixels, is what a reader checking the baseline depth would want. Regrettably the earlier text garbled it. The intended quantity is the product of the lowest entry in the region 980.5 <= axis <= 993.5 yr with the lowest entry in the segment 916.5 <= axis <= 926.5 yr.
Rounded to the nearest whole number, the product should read 14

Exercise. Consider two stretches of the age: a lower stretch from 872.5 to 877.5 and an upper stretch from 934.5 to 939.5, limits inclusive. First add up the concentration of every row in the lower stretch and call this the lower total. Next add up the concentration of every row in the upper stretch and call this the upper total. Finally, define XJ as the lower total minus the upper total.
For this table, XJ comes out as -5.5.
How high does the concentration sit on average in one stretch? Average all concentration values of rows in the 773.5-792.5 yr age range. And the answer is 2.0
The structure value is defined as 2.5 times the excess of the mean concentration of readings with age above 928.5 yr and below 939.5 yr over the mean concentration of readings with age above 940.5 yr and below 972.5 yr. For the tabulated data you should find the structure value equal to -2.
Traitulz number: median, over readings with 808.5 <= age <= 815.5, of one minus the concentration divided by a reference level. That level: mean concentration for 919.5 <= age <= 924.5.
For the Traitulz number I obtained 0.25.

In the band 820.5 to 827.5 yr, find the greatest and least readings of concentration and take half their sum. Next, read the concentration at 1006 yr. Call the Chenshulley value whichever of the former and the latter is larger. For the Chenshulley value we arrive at 5.4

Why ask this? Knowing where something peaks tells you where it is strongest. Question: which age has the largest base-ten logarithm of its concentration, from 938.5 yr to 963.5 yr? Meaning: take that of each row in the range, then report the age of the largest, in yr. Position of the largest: 953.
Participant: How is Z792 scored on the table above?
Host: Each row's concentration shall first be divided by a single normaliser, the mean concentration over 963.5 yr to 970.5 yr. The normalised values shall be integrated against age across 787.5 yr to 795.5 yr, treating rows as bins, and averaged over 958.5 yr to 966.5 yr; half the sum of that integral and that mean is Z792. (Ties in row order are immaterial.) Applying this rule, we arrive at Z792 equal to 2.3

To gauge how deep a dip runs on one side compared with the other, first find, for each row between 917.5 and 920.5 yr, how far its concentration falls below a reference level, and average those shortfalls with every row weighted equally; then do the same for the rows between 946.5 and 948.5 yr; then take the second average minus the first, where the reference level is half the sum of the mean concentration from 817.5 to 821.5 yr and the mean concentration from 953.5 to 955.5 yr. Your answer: -1.0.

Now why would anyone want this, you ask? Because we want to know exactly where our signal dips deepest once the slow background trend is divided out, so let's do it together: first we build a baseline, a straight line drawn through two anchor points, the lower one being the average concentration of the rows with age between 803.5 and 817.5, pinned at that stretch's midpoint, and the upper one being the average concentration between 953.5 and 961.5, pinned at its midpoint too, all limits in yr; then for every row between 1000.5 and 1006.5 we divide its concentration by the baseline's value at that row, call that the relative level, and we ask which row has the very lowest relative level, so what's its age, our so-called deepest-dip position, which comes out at 1005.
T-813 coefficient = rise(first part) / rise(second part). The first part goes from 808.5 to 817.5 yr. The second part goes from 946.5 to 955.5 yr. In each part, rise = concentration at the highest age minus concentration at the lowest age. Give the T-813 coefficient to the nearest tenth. 0.4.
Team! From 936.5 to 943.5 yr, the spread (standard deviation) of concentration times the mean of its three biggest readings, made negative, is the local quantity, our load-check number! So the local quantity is -1.1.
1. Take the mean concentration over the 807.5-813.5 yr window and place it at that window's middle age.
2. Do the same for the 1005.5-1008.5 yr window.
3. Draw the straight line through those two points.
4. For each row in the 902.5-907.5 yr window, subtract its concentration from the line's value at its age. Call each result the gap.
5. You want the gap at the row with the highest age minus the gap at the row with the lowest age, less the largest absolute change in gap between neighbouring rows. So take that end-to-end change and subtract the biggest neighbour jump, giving -0.8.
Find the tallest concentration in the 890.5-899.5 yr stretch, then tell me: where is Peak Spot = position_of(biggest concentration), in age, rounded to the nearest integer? 891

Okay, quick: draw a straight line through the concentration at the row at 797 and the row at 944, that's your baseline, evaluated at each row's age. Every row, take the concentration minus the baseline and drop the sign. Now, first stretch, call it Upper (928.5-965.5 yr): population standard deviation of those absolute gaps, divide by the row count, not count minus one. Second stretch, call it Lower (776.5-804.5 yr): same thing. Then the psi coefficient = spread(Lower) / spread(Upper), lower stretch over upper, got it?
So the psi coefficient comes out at 0.33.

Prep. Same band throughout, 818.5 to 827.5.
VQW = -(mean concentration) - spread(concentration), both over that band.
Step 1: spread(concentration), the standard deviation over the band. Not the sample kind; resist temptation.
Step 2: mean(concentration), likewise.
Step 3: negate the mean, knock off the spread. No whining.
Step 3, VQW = -2.8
